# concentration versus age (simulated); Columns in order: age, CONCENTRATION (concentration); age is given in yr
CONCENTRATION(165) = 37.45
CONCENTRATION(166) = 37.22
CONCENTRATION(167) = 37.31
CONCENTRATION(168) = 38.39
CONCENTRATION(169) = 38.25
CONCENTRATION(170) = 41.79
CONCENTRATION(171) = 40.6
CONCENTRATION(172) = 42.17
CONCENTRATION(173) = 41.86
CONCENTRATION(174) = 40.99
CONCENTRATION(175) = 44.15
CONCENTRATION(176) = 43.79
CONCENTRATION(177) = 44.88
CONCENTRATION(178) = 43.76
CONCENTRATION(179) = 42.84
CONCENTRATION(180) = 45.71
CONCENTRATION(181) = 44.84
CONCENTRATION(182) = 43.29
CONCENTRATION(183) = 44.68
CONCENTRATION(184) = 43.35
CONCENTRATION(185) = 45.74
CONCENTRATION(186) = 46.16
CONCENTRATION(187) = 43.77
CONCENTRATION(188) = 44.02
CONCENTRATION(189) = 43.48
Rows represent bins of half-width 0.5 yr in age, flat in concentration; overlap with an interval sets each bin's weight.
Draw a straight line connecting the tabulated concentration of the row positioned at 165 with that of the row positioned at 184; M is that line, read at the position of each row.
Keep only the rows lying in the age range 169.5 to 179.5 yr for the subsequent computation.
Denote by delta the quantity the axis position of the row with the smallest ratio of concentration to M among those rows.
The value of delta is 174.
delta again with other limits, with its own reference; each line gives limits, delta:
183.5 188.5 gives 188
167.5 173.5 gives 169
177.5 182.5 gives 182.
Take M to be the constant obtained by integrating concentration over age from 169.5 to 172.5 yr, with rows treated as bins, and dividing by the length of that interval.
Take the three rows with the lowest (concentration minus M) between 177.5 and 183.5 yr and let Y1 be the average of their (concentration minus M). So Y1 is 1.8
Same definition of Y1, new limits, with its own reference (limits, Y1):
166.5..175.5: -3.5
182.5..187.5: 2.4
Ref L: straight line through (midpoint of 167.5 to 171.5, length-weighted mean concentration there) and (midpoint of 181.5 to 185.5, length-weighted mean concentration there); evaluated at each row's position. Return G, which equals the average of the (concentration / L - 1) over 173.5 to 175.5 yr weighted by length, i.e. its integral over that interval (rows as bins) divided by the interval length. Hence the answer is 0.029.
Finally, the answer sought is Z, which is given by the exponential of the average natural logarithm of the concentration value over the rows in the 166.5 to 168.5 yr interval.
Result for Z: 37.8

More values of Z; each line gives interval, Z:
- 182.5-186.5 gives 45.0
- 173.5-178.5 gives 43.5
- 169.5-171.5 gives 41.2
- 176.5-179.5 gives 43.8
